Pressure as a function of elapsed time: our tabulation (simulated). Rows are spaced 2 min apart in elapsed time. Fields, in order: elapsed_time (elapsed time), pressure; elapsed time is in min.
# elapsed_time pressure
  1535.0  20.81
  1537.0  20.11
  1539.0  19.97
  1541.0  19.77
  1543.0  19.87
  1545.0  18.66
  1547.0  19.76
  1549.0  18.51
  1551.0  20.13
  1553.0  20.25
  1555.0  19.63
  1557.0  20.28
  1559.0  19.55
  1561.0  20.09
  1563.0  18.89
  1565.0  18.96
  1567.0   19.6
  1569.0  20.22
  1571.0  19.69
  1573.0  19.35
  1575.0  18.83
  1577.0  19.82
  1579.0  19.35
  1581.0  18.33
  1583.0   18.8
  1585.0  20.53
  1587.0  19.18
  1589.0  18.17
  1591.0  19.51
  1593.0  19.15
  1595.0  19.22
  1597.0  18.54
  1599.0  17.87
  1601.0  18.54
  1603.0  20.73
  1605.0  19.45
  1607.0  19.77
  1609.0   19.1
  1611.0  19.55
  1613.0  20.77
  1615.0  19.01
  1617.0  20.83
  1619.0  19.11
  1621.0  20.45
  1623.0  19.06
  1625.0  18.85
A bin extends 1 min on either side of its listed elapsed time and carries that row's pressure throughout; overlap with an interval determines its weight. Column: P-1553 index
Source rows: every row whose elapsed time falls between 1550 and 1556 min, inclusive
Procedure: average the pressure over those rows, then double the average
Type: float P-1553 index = 40.0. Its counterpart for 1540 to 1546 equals 38.9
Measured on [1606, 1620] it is 39.5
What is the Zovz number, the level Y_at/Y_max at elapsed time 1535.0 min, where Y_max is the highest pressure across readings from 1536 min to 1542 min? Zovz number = 1.03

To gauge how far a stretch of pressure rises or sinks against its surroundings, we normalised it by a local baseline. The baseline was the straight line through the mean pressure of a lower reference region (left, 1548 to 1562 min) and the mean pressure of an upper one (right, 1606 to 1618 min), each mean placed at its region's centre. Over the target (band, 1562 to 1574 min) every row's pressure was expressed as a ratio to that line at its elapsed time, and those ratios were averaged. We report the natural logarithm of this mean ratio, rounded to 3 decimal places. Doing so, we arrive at -0.017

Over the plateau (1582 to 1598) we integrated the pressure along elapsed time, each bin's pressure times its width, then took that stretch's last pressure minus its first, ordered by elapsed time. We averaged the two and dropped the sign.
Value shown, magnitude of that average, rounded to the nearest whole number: 153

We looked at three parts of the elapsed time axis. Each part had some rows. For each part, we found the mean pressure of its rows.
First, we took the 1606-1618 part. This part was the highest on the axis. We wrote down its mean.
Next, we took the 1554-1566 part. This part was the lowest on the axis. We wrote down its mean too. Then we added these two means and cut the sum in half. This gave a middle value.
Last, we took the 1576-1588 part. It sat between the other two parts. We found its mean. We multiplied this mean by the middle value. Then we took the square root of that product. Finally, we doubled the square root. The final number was 39.04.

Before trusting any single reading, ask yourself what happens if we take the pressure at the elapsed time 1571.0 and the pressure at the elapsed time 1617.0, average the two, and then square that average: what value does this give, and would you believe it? 410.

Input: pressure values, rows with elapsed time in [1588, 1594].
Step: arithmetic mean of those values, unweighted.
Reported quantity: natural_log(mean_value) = 2.94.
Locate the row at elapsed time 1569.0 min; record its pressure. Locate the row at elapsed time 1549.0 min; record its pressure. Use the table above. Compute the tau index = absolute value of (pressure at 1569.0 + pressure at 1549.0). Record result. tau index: 38.7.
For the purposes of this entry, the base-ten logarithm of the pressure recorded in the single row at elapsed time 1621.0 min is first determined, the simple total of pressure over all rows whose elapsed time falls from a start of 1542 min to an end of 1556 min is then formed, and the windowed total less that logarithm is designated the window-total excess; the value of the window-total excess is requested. 135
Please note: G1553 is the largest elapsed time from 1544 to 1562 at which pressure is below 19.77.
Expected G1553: 1559.0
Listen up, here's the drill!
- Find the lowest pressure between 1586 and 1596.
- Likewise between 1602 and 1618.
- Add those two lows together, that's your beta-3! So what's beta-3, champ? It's 37.2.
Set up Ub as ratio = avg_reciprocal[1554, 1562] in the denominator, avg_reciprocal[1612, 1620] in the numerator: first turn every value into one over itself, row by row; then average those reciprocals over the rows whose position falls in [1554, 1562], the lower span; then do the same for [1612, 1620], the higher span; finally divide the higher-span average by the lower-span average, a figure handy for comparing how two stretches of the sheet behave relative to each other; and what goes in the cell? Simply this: 1.00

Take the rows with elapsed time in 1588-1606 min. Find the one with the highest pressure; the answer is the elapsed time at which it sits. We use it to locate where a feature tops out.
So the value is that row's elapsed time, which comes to 1603.0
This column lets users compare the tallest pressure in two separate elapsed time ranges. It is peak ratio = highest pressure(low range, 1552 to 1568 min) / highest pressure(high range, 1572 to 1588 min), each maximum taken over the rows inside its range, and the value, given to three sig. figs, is 0.988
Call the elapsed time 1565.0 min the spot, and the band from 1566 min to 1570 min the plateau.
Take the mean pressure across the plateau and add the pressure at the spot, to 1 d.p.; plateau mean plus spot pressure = 38.9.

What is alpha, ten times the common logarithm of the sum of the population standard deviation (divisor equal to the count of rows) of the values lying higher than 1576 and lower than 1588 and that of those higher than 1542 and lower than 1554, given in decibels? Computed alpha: 1.4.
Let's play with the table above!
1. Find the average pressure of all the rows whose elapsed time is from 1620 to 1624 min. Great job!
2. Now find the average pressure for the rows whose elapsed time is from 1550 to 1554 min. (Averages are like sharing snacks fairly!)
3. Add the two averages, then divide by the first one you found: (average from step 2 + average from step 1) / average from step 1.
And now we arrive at 2.02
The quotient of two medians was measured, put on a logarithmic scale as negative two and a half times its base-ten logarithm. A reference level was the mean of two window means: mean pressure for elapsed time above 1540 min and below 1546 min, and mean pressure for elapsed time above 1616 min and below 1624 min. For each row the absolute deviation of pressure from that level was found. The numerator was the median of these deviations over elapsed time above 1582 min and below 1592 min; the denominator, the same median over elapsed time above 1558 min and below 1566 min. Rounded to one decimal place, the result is -0.4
